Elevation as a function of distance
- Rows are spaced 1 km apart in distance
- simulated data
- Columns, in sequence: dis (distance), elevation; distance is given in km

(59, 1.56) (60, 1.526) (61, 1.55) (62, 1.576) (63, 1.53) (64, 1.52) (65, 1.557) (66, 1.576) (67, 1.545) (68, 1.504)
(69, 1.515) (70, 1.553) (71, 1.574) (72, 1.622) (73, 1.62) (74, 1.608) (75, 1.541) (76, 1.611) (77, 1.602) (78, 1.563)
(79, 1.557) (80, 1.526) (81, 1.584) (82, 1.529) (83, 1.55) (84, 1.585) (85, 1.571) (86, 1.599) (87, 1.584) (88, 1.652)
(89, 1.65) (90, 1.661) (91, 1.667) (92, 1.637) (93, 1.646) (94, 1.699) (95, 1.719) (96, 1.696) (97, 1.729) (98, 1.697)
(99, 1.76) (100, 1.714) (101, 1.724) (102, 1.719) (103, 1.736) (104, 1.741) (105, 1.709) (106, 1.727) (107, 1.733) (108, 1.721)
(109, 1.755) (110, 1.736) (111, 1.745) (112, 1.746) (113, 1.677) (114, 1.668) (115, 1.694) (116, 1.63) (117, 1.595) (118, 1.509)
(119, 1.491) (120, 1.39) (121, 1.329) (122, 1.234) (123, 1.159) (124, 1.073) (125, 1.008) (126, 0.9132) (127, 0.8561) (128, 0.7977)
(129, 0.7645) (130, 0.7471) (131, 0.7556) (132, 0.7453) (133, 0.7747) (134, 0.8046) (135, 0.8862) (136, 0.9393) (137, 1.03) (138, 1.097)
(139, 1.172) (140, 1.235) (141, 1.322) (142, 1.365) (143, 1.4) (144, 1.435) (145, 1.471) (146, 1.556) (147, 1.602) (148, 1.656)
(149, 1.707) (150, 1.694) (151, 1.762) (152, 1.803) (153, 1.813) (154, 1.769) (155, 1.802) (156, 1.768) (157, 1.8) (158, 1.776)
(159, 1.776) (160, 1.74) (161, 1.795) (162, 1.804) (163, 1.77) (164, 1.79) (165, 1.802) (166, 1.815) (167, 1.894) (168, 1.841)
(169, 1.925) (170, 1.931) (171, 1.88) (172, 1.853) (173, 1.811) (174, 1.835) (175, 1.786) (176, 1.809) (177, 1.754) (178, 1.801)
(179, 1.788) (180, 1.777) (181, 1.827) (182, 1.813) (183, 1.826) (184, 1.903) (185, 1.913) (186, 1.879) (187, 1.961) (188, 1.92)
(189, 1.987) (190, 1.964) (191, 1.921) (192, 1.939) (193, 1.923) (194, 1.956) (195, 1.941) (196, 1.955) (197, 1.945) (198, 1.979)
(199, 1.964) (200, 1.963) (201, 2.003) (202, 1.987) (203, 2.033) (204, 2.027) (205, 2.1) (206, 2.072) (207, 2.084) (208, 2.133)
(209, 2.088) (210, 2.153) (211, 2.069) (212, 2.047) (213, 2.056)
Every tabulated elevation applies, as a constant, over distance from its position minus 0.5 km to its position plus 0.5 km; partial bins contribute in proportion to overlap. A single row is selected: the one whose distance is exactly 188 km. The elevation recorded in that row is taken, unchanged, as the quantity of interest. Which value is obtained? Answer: 1.92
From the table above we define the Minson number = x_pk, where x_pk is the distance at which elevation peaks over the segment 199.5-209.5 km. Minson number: 208 km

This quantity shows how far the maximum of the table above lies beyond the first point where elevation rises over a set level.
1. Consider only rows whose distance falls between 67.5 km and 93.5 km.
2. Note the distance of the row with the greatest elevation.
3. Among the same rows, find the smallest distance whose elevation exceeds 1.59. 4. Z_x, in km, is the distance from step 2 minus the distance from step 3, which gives 19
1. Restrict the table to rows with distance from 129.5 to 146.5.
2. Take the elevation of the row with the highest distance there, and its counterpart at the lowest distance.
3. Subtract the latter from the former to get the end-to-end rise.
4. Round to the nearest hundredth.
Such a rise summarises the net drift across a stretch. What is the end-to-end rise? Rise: 0.81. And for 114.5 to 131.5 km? -0.94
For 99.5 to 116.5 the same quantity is -0.08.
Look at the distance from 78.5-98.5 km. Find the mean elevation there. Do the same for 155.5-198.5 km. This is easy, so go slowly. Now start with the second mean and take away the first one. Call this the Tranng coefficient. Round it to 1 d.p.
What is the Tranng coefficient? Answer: 0.2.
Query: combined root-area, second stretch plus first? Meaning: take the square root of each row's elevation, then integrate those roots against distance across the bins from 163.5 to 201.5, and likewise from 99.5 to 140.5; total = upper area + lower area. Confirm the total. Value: 99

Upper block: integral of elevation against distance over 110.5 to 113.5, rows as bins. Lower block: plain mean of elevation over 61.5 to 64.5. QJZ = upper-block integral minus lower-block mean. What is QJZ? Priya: 3.6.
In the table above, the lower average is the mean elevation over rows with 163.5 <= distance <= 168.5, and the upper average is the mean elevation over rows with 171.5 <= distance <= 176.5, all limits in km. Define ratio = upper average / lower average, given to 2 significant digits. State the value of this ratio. 0.99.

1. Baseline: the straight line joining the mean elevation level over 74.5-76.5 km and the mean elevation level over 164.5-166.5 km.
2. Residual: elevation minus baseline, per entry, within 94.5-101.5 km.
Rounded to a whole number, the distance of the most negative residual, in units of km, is 98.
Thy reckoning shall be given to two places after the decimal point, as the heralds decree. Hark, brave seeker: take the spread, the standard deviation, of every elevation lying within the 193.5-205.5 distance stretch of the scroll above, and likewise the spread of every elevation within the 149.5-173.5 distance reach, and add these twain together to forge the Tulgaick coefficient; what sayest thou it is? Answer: 0.10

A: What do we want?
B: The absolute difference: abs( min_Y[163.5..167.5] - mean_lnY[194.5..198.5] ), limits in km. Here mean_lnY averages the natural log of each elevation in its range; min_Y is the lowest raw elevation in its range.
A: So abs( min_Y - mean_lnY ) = 1.12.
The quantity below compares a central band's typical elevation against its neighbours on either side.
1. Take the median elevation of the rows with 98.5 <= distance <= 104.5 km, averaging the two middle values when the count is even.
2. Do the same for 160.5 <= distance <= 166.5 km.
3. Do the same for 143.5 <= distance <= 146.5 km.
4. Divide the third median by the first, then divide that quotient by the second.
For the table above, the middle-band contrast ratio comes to 0.47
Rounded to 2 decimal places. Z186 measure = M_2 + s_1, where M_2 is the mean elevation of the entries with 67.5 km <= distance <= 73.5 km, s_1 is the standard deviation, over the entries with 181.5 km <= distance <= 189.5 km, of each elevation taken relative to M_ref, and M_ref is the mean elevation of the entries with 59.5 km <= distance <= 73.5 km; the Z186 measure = 1.62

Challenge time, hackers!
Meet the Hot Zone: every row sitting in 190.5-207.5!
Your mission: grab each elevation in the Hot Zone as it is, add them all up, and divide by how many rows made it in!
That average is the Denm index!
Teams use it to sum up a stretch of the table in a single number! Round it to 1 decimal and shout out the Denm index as 2.0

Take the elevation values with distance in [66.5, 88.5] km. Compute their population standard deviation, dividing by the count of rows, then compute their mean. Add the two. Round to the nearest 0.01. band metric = 1.61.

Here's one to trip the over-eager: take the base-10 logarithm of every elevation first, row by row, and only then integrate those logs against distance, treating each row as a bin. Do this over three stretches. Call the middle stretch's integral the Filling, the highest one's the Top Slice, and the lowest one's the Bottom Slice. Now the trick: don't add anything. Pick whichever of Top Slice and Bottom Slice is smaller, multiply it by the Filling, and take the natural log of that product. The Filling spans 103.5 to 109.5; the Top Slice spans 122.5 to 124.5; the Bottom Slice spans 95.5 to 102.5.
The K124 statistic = -2.0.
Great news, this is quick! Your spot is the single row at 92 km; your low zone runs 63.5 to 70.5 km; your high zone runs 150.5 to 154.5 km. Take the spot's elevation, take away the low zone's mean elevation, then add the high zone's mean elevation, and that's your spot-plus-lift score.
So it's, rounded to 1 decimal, 1.9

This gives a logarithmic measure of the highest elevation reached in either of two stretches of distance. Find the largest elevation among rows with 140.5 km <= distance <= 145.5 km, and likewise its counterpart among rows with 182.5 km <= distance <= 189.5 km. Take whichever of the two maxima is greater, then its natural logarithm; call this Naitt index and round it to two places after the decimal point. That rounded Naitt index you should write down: 0.69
